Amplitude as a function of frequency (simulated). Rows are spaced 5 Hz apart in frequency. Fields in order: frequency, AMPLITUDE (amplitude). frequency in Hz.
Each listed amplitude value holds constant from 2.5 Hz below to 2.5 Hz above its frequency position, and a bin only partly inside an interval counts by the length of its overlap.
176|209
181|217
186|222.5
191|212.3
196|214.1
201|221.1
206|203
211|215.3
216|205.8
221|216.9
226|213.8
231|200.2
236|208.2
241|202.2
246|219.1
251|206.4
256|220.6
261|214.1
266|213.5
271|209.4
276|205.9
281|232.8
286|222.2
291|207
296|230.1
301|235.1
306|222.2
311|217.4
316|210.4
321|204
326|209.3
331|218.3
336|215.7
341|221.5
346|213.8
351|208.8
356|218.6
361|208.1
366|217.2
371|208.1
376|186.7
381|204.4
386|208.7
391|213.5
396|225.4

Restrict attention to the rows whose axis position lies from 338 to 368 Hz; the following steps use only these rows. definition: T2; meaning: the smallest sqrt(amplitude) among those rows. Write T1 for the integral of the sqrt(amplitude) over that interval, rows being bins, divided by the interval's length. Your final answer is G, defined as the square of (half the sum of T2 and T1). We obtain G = 211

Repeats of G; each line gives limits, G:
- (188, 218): 208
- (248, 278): 209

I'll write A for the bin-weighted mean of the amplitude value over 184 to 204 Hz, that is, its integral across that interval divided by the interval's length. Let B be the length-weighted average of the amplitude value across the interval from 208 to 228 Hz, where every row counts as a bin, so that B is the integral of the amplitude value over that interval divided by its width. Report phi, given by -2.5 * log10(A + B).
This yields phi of -6.58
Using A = 217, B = 213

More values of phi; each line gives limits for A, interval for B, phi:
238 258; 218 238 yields -6.56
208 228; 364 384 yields -6.55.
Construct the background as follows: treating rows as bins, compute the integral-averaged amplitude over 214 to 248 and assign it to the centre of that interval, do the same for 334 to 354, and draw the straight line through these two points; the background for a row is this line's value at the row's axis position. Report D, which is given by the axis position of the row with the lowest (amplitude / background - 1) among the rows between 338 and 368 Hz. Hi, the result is 361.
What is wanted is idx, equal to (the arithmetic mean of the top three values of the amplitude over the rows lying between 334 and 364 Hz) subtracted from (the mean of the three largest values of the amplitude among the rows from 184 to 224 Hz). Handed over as 2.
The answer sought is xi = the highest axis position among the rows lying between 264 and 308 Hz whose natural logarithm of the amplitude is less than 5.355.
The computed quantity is 291 Hz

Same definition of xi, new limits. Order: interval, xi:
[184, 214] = 206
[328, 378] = 376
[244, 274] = 271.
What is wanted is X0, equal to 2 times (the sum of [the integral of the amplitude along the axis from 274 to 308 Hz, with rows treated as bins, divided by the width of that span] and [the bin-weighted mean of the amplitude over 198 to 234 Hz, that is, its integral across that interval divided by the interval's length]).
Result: 867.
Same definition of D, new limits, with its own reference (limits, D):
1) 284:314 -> 291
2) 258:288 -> 276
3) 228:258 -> 231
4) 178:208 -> 206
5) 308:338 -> 321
